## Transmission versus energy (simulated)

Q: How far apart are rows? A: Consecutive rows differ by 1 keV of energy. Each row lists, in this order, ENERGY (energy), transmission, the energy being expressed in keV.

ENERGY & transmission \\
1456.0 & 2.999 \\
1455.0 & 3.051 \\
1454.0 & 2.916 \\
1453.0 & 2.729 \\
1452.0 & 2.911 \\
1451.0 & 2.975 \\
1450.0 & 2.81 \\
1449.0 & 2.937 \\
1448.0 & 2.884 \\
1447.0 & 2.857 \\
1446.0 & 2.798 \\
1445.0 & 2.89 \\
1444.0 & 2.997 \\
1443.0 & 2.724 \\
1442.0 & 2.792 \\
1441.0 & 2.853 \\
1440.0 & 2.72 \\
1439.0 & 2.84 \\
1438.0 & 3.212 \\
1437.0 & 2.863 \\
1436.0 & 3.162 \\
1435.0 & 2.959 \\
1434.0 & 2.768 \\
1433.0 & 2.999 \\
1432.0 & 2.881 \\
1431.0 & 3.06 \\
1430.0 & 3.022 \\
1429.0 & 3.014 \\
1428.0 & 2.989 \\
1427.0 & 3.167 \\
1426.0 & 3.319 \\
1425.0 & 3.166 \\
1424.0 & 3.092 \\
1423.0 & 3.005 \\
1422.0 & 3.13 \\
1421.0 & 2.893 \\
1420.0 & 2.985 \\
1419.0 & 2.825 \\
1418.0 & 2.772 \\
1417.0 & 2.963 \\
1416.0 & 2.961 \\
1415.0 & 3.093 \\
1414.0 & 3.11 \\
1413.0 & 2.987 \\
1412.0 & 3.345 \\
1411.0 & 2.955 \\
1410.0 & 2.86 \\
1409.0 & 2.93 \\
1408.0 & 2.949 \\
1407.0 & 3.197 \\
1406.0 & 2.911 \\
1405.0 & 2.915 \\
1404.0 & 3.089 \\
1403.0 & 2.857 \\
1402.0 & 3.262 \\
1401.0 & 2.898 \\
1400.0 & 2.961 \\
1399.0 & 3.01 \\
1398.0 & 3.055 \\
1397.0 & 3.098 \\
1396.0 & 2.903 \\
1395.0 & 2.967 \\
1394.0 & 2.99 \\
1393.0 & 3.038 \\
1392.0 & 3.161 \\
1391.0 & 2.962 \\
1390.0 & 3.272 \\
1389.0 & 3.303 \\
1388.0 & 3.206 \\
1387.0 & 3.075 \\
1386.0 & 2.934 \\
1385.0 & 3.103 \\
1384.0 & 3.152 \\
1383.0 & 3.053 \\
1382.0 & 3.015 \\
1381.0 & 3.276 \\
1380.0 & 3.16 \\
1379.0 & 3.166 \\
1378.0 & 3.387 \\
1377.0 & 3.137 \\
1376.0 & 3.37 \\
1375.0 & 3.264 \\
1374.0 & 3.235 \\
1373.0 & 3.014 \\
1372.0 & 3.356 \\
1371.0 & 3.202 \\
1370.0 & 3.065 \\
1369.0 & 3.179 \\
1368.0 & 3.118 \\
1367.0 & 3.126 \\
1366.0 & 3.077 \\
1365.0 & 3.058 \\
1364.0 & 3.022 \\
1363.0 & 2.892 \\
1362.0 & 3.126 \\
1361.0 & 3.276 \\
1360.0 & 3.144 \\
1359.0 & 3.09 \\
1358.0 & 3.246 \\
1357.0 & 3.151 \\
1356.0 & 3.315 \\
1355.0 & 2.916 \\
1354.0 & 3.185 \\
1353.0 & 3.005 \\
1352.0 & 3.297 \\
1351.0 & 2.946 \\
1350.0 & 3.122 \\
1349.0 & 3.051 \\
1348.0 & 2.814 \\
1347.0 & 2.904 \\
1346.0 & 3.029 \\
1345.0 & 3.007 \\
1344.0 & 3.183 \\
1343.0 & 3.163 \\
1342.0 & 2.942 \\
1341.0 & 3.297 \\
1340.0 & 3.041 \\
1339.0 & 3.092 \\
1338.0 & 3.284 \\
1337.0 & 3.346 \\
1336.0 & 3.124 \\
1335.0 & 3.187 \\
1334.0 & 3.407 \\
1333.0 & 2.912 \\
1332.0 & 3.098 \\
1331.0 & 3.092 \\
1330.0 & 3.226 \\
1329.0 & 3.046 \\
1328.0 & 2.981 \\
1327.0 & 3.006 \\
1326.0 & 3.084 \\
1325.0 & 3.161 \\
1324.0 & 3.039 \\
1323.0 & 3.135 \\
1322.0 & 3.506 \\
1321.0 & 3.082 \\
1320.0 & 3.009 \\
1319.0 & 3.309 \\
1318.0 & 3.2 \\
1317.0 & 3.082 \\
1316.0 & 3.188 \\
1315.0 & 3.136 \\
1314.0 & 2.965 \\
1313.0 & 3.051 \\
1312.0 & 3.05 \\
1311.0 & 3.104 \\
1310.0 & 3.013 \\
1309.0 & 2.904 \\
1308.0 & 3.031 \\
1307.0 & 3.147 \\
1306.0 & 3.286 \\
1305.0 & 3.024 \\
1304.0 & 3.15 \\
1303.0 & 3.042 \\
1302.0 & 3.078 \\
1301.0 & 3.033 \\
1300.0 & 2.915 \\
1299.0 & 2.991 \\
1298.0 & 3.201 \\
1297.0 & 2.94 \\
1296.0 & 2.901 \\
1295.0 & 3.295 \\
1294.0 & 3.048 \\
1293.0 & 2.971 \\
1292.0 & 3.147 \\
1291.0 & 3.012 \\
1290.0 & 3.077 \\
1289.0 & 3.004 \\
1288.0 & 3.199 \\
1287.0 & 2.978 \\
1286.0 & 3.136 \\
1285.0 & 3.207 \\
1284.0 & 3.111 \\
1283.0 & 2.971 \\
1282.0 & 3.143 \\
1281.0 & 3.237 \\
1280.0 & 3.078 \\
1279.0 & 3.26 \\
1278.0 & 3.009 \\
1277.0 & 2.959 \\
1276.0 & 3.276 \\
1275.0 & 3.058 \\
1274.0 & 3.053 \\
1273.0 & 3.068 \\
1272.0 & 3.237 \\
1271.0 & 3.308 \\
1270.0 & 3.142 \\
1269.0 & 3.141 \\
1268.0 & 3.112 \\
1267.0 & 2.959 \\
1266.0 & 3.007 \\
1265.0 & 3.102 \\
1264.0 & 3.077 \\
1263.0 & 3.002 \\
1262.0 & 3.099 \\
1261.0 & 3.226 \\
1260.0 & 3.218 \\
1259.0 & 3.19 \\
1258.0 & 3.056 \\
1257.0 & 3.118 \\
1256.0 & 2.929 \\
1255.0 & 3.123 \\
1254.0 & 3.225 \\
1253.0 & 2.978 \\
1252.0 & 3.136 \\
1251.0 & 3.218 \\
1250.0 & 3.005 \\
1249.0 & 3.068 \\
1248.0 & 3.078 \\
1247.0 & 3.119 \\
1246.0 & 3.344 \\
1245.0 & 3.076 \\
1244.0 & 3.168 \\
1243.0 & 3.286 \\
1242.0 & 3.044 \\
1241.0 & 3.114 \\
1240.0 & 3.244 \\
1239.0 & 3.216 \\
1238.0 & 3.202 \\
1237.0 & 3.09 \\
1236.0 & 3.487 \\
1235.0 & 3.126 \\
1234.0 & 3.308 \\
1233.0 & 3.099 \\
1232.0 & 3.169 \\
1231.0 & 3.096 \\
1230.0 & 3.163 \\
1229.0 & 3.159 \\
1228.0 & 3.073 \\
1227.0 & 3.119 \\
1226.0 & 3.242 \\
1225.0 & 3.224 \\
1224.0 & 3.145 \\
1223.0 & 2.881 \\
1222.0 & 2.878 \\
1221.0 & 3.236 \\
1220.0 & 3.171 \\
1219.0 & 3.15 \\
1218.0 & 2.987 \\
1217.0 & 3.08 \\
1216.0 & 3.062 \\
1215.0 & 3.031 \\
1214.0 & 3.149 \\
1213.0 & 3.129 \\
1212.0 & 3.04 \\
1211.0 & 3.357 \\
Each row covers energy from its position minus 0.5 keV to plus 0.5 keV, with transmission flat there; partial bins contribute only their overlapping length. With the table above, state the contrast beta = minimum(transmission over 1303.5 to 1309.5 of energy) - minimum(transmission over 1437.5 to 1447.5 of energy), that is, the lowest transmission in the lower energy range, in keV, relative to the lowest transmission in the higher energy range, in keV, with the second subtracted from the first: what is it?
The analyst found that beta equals 0.18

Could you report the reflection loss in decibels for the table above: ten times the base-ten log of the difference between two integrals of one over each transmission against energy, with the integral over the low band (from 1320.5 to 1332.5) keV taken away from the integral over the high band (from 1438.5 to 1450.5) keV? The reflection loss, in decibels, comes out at -4.3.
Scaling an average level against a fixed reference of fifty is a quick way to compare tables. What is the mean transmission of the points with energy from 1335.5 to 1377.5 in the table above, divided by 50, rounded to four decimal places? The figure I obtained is 0.0625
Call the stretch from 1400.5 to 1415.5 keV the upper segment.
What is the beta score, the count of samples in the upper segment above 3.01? 6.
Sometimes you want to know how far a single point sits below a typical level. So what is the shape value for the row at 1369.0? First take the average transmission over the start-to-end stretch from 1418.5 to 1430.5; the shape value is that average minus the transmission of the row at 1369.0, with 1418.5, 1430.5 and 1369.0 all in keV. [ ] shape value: -0.13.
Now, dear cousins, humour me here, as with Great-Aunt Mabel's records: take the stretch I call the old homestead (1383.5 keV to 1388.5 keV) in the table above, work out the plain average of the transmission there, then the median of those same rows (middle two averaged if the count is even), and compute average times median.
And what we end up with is 9.6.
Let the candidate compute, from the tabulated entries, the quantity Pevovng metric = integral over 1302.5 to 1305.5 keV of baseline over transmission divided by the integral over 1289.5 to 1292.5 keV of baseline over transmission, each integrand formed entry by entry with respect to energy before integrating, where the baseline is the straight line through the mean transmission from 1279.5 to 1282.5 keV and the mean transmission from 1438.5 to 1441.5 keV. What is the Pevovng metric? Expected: 0.99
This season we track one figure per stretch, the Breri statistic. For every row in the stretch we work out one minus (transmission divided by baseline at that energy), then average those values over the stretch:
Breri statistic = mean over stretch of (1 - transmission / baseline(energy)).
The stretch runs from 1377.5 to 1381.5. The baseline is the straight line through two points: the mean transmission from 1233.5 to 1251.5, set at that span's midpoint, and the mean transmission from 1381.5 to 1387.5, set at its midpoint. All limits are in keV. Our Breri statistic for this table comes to -0.06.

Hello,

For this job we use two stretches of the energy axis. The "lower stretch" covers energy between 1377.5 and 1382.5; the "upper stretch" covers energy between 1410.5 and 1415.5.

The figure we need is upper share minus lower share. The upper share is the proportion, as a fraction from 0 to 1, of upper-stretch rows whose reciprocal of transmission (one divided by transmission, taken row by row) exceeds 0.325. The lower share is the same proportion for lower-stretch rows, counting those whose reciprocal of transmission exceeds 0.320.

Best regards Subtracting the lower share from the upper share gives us 0.20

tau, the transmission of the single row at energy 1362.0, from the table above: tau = 3.126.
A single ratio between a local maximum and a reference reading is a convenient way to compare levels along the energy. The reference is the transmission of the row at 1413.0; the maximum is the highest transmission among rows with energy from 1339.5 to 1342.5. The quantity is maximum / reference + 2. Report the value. 3.104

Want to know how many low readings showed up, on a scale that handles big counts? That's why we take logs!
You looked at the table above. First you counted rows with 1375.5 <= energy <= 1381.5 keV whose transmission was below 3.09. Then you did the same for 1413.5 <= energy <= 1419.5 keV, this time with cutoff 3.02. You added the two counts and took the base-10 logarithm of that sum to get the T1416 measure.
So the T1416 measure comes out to 0.60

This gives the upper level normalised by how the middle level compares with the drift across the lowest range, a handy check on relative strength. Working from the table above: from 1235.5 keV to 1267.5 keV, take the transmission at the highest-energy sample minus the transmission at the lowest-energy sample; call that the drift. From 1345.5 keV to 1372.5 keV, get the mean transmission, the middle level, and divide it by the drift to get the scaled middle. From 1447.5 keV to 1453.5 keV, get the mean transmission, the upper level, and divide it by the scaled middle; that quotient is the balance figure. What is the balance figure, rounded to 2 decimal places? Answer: -0.49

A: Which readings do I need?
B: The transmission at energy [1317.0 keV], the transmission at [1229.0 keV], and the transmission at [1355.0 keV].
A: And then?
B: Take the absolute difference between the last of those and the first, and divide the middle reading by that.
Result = 19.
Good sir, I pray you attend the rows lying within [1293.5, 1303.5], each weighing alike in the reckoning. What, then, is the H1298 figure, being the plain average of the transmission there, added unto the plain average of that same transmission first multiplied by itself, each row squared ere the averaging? 12.3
